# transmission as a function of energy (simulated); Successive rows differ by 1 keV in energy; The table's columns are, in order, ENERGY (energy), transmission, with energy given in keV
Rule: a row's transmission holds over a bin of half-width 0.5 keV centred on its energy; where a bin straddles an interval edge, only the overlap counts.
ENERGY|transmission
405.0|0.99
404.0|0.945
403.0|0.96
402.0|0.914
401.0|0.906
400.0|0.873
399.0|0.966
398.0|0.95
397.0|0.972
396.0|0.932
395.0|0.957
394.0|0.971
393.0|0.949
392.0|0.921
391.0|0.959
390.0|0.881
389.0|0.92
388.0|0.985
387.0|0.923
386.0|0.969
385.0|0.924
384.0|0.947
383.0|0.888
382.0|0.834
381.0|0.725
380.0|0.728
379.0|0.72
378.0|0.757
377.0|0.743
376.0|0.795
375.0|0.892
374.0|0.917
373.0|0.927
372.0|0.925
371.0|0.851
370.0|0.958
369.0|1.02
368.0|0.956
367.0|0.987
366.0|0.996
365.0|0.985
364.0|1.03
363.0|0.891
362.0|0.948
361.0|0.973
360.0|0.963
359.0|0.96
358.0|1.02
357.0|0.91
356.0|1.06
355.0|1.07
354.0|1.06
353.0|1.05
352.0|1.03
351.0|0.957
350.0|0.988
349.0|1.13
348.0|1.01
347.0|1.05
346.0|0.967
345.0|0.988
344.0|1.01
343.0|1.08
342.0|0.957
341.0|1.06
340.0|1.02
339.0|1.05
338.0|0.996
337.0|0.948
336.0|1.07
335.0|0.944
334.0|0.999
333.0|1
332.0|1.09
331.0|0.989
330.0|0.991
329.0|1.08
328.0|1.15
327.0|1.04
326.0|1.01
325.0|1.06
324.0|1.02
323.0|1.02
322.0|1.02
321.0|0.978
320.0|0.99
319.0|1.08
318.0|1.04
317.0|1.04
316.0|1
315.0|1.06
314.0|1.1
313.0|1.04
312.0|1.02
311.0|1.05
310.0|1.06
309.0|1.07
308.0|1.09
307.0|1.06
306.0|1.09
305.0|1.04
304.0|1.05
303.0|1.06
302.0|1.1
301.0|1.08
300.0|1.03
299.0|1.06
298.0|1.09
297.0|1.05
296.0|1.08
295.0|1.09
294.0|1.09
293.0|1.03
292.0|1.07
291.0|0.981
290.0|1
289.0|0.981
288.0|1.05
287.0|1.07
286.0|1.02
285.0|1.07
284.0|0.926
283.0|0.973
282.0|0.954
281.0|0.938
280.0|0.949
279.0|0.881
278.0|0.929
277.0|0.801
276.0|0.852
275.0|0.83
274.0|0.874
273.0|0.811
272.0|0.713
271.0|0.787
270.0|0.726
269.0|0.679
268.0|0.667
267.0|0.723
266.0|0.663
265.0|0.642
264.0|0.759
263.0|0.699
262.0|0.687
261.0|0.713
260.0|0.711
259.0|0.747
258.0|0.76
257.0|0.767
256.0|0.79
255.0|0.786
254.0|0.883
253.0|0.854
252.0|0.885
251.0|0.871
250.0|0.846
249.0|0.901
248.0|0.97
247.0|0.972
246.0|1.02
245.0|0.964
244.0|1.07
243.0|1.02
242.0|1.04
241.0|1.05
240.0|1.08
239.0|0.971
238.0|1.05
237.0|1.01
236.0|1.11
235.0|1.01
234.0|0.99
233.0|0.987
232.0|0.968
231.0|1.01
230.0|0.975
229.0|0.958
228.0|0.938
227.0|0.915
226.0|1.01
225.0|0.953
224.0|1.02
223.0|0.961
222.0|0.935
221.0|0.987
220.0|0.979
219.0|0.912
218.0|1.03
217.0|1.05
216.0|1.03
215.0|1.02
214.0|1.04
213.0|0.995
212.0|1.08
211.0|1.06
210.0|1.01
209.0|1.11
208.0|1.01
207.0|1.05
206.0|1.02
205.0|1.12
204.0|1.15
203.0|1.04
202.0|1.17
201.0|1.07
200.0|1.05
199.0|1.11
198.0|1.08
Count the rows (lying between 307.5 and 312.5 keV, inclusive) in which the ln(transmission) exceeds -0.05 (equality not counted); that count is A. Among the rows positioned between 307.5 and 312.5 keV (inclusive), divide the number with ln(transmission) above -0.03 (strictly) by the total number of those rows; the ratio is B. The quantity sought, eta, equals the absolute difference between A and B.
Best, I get 4.0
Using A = 5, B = 1.00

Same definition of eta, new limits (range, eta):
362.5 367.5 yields 3.2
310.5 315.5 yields 4.0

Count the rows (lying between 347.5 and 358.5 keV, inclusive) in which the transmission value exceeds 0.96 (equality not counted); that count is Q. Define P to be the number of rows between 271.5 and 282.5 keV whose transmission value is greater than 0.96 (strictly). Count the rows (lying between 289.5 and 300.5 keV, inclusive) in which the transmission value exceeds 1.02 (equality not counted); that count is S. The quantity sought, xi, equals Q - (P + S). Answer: 0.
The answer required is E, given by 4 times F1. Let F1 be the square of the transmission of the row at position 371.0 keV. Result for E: 2.9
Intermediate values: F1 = 0.72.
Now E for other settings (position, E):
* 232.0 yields 3.7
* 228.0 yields 3.5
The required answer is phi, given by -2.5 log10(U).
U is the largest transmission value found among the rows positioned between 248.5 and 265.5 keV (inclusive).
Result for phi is 0.11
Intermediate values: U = 0.901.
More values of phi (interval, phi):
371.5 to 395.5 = 0.02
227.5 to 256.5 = -0.11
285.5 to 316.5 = -0.10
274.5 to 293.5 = -0.07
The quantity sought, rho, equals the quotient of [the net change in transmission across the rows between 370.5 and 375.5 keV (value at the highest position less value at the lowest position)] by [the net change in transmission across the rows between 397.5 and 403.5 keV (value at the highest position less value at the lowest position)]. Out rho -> 4.1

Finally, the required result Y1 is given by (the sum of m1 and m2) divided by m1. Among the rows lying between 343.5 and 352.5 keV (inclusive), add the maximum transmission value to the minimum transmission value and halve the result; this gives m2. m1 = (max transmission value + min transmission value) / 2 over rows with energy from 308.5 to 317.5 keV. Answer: 1.99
